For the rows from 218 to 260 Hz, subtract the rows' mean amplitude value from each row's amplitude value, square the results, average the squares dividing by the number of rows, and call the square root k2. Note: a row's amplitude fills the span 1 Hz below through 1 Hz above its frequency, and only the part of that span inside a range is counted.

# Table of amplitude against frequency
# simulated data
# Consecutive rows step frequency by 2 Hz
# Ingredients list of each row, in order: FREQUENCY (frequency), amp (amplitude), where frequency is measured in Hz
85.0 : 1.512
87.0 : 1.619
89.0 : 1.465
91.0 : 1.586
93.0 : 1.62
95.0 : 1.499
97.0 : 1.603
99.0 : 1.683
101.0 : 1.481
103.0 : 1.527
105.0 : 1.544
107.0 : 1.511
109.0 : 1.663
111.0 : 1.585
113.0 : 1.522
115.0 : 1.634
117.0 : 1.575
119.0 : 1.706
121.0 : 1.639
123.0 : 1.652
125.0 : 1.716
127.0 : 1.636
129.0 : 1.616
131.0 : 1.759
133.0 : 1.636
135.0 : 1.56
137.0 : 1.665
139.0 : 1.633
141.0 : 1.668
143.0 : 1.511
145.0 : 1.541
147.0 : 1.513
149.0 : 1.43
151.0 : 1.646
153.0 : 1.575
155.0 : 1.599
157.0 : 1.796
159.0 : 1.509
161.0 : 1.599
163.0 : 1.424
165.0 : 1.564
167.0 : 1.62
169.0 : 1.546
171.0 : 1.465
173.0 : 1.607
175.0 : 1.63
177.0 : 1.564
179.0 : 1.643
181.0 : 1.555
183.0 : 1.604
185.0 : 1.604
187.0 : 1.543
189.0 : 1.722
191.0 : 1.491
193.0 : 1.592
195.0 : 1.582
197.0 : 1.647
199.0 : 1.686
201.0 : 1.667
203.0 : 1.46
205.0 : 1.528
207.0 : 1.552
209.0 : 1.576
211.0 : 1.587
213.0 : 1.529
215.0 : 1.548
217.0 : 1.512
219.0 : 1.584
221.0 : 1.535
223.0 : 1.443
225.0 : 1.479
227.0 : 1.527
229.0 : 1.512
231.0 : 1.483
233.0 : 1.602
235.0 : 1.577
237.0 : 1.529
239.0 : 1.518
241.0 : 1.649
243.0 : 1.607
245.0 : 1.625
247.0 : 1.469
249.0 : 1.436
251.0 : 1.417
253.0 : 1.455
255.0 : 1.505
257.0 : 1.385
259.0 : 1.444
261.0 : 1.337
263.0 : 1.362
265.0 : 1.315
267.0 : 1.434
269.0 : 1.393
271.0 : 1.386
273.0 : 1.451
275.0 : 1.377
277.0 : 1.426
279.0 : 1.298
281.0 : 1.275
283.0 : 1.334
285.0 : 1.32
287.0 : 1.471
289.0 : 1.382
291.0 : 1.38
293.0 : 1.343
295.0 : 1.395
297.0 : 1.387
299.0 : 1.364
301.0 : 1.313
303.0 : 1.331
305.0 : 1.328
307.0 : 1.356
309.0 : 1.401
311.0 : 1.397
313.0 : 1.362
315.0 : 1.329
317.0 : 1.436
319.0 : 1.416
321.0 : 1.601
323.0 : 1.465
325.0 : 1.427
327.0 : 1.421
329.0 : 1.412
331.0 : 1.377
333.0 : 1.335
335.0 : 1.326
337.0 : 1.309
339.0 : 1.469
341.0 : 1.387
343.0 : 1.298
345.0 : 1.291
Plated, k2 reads 0.071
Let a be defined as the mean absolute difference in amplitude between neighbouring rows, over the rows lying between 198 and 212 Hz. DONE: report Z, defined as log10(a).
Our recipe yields -1.2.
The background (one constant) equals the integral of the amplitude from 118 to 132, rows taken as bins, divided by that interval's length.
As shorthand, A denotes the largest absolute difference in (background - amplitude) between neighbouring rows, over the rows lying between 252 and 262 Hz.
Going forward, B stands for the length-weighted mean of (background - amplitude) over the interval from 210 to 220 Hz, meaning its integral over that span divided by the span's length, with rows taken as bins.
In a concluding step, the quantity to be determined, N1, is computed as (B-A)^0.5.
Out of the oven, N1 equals 0.05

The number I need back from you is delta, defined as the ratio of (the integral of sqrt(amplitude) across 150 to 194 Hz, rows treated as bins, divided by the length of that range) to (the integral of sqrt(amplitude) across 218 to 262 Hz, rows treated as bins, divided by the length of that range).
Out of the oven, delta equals 1.027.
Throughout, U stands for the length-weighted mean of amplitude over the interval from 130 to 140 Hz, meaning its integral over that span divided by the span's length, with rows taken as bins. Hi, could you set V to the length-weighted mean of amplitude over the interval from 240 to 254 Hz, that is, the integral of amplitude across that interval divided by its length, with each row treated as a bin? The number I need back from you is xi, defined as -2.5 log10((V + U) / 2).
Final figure -0.50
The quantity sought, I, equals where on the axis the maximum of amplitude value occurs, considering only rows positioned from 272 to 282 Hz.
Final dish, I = 273.0 Hz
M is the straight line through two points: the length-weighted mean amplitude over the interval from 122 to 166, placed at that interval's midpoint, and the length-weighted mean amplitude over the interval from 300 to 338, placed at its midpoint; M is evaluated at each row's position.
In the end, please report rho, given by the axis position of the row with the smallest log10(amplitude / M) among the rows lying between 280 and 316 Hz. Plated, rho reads 281.0 Hz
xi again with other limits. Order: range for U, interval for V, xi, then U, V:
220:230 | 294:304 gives -0.39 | 1.50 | 1.36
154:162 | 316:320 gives -0.46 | 1.63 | 1.43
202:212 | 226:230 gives -0.46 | 1.54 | 1.52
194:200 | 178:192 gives -0.52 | 1.64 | 1.59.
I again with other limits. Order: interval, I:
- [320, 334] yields 321.0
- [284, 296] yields 287.0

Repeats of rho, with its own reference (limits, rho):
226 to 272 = 265.0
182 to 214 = 203.0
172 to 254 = 203.0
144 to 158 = 149.0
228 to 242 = 231.0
